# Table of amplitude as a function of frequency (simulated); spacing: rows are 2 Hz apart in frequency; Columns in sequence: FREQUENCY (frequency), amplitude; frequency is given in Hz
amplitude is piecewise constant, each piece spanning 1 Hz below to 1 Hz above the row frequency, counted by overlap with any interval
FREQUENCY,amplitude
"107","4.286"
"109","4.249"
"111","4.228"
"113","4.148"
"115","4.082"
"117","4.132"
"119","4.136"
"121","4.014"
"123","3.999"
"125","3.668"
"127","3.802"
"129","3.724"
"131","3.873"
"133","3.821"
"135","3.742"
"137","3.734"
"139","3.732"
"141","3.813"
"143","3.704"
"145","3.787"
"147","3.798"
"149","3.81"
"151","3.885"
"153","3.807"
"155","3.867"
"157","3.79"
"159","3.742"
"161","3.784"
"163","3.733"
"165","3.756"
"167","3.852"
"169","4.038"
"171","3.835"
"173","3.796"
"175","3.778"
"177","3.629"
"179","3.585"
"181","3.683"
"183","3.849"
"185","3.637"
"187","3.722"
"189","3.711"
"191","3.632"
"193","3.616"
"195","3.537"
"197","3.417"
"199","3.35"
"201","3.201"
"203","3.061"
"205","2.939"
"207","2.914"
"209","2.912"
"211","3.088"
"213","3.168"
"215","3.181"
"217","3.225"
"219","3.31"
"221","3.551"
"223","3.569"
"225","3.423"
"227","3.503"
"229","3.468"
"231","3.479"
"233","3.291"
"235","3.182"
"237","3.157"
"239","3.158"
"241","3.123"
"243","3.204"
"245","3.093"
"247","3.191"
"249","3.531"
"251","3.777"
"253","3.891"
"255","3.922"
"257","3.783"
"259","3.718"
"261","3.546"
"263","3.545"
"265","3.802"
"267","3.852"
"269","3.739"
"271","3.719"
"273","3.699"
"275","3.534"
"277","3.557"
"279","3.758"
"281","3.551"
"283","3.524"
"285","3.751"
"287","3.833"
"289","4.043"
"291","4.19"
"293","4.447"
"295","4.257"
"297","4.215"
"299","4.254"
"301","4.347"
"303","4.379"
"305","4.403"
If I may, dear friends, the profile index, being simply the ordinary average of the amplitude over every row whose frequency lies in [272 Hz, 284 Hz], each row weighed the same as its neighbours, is 3.60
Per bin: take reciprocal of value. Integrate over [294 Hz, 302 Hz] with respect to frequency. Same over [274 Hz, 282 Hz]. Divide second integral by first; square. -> 1.4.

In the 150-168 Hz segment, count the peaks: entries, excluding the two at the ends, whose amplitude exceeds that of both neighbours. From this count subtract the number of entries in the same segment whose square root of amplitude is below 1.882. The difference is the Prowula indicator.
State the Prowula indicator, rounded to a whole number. 2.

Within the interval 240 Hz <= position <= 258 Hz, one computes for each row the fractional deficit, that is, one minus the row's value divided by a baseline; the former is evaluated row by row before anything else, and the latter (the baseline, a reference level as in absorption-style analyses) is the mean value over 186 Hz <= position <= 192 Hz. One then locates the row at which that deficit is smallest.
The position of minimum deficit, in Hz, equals 255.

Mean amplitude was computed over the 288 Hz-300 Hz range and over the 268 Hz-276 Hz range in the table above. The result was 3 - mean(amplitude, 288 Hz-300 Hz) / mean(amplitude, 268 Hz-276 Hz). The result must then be 1.85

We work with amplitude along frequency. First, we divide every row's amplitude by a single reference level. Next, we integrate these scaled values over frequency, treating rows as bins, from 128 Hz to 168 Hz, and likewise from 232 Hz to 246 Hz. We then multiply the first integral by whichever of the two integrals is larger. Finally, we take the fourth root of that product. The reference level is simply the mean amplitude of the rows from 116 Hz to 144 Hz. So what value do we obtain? 6.3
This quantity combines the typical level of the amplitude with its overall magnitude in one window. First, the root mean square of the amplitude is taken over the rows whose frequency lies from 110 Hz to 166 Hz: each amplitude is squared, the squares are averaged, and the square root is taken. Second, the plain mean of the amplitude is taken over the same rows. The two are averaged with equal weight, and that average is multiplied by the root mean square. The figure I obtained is 14.9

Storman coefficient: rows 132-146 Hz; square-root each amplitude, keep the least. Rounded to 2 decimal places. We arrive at 1.92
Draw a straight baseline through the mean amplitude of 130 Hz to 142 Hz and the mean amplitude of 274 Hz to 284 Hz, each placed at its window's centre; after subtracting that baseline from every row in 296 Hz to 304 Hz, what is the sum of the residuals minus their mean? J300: 2.2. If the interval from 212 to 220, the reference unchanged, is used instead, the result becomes -1.4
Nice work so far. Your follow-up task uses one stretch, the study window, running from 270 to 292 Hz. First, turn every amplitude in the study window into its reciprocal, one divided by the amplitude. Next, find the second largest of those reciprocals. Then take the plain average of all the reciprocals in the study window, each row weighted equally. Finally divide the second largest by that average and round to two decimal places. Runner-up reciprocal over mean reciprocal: 1.06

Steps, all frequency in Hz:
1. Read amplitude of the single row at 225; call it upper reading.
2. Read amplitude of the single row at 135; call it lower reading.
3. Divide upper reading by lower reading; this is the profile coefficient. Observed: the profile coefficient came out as 0.91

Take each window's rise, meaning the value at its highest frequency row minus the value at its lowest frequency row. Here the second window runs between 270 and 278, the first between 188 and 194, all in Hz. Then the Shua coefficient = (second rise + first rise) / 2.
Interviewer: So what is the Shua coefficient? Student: -0.1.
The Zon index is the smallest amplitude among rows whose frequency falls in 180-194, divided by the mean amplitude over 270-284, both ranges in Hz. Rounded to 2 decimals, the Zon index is 1.00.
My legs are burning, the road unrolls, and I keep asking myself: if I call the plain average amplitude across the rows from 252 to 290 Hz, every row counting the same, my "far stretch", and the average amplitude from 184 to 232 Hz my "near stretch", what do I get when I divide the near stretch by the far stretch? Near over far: 0.90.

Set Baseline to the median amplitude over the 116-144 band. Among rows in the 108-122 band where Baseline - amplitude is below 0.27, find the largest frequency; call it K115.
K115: 121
